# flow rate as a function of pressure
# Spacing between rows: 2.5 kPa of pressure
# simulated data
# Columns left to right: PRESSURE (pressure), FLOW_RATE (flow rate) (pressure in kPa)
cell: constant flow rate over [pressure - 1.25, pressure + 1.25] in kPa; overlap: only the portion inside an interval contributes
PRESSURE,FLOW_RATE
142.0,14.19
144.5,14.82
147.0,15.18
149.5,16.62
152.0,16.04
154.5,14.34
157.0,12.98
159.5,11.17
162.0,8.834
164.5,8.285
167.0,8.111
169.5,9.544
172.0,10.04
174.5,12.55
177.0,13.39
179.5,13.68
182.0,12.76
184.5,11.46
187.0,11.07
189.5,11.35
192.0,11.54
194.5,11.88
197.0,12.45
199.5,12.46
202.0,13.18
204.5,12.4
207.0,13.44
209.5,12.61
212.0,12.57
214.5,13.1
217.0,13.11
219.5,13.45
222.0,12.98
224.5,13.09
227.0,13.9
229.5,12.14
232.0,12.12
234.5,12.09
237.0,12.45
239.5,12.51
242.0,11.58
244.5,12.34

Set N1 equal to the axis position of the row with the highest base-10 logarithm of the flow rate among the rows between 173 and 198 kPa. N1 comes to 179.5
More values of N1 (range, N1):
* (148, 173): 149.5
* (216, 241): 227.0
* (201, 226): 219.5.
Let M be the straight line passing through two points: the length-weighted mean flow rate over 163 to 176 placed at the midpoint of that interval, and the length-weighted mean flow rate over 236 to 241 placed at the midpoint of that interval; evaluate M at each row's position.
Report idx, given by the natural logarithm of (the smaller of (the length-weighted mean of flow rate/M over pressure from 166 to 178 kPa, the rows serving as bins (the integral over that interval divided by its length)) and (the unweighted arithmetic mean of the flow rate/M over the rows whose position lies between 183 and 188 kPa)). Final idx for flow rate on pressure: 0.08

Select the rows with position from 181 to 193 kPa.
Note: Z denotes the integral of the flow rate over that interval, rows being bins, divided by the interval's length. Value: 11.6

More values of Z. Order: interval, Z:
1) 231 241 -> 12.3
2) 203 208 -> 12.9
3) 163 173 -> 9.0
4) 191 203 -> 12.3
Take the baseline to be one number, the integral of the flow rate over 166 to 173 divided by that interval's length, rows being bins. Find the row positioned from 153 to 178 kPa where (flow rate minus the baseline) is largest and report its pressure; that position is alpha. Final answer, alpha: 154.5 kPa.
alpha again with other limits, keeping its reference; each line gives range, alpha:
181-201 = 182.0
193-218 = 207.0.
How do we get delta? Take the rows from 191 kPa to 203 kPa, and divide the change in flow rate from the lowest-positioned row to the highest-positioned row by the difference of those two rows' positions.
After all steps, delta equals 0.16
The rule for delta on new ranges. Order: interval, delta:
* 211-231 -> -0.02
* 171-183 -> 0.27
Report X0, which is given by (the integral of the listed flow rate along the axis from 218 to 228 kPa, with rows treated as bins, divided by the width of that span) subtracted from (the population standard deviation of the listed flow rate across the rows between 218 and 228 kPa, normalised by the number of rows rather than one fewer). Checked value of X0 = -13.0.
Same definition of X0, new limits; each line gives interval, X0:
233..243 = -11.8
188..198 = -11.4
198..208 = -12.4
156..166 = -8.3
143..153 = -14.9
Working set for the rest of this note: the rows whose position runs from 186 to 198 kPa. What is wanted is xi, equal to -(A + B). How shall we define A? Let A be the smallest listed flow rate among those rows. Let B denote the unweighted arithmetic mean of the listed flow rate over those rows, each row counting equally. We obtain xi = -23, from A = 11.07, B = 11.7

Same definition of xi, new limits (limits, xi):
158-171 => -17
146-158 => -28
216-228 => -26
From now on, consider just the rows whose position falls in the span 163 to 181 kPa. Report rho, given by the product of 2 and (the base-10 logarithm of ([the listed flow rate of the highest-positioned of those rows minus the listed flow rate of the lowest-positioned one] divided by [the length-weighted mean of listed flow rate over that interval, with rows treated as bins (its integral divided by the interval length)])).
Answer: -0.6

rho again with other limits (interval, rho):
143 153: -2.2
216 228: -2.5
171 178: -1.1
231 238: -3.1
